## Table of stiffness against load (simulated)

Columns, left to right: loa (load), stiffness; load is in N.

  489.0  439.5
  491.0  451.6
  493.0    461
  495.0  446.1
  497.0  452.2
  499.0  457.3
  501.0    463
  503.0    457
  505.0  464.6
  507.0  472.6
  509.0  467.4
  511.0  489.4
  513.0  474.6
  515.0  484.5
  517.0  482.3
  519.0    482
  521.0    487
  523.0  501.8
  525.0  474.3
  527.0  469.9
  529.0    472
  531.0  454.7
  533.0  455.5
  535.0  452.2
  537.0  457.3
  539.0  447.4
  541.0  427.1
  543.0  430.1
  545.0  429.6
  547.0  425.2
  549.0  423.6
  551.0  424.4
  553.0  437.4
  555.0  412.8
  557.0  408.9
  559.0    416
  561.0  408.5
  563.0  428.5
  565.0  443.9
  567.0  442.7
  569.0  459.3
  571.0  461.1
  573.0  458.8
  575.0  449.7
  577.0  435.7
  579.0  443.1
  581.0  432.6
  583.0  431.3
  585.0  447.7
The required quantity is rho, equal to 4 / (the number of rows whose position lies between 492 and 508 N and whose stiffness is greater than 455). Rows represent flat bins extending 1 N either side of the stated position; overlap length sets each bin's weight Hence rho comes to 0.7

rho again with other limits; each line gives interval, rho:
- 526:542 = 1.0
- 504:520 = 0.5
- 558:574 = 1.3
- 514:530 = 0.5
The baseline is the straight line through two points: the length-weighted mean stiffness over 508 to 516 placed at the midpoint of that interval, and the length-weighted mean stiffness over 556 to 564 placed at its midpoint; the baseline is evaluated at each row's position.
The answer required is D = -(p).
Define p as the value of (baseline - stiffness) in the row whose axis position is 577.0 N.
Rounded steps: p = -43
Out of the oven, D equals 43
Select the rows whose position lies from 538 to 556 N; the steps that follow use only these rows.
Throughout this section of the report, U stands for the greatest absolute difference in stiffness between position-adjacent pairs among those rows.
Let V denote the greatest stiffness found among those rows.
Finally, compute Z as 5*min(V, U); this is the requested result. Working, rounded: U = 24.6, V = 447.4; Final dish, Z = 123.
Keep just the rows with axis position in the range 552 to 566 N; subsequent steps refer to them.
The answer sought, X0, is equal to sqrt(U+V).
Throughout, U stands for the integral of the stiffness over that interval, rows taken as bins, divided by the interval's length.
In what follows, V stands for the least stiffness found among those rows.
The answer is 28.8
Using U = 422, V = 408.5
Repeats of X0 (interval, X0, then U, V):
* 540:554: 29.2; 428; 423.6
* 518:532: 30.5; 477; 454.7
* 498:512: 30.4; 467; 457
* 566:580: 29.8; 450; 435.7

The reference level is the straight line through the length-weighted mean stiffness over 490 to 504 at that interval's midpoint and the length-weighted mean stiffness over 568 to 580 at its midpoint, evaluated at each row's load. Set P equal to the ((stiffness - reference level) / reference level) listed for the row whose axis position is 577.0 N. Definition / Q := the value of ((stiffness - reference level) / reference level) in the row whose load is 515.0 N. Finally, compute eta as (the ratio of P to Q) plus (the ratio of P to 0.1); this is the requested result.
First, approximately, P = -0.03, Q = 0.07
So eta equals -0.9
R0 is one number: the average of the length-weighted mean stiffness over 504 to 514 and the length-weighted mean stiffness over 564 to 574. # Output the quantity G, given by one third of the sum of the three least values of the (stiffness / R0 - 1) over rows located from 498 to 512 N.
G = -0.01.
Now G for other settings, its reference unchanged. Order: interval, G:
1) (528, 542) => -0.05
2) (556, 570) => -0.11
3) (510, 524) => 0.03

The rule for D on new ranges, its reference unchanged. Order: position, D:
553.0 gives 13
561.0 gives -6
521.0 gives 20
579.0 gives 53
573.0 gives 61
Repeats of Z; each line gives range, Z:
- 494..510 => 40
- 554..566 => 100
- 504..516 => 110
